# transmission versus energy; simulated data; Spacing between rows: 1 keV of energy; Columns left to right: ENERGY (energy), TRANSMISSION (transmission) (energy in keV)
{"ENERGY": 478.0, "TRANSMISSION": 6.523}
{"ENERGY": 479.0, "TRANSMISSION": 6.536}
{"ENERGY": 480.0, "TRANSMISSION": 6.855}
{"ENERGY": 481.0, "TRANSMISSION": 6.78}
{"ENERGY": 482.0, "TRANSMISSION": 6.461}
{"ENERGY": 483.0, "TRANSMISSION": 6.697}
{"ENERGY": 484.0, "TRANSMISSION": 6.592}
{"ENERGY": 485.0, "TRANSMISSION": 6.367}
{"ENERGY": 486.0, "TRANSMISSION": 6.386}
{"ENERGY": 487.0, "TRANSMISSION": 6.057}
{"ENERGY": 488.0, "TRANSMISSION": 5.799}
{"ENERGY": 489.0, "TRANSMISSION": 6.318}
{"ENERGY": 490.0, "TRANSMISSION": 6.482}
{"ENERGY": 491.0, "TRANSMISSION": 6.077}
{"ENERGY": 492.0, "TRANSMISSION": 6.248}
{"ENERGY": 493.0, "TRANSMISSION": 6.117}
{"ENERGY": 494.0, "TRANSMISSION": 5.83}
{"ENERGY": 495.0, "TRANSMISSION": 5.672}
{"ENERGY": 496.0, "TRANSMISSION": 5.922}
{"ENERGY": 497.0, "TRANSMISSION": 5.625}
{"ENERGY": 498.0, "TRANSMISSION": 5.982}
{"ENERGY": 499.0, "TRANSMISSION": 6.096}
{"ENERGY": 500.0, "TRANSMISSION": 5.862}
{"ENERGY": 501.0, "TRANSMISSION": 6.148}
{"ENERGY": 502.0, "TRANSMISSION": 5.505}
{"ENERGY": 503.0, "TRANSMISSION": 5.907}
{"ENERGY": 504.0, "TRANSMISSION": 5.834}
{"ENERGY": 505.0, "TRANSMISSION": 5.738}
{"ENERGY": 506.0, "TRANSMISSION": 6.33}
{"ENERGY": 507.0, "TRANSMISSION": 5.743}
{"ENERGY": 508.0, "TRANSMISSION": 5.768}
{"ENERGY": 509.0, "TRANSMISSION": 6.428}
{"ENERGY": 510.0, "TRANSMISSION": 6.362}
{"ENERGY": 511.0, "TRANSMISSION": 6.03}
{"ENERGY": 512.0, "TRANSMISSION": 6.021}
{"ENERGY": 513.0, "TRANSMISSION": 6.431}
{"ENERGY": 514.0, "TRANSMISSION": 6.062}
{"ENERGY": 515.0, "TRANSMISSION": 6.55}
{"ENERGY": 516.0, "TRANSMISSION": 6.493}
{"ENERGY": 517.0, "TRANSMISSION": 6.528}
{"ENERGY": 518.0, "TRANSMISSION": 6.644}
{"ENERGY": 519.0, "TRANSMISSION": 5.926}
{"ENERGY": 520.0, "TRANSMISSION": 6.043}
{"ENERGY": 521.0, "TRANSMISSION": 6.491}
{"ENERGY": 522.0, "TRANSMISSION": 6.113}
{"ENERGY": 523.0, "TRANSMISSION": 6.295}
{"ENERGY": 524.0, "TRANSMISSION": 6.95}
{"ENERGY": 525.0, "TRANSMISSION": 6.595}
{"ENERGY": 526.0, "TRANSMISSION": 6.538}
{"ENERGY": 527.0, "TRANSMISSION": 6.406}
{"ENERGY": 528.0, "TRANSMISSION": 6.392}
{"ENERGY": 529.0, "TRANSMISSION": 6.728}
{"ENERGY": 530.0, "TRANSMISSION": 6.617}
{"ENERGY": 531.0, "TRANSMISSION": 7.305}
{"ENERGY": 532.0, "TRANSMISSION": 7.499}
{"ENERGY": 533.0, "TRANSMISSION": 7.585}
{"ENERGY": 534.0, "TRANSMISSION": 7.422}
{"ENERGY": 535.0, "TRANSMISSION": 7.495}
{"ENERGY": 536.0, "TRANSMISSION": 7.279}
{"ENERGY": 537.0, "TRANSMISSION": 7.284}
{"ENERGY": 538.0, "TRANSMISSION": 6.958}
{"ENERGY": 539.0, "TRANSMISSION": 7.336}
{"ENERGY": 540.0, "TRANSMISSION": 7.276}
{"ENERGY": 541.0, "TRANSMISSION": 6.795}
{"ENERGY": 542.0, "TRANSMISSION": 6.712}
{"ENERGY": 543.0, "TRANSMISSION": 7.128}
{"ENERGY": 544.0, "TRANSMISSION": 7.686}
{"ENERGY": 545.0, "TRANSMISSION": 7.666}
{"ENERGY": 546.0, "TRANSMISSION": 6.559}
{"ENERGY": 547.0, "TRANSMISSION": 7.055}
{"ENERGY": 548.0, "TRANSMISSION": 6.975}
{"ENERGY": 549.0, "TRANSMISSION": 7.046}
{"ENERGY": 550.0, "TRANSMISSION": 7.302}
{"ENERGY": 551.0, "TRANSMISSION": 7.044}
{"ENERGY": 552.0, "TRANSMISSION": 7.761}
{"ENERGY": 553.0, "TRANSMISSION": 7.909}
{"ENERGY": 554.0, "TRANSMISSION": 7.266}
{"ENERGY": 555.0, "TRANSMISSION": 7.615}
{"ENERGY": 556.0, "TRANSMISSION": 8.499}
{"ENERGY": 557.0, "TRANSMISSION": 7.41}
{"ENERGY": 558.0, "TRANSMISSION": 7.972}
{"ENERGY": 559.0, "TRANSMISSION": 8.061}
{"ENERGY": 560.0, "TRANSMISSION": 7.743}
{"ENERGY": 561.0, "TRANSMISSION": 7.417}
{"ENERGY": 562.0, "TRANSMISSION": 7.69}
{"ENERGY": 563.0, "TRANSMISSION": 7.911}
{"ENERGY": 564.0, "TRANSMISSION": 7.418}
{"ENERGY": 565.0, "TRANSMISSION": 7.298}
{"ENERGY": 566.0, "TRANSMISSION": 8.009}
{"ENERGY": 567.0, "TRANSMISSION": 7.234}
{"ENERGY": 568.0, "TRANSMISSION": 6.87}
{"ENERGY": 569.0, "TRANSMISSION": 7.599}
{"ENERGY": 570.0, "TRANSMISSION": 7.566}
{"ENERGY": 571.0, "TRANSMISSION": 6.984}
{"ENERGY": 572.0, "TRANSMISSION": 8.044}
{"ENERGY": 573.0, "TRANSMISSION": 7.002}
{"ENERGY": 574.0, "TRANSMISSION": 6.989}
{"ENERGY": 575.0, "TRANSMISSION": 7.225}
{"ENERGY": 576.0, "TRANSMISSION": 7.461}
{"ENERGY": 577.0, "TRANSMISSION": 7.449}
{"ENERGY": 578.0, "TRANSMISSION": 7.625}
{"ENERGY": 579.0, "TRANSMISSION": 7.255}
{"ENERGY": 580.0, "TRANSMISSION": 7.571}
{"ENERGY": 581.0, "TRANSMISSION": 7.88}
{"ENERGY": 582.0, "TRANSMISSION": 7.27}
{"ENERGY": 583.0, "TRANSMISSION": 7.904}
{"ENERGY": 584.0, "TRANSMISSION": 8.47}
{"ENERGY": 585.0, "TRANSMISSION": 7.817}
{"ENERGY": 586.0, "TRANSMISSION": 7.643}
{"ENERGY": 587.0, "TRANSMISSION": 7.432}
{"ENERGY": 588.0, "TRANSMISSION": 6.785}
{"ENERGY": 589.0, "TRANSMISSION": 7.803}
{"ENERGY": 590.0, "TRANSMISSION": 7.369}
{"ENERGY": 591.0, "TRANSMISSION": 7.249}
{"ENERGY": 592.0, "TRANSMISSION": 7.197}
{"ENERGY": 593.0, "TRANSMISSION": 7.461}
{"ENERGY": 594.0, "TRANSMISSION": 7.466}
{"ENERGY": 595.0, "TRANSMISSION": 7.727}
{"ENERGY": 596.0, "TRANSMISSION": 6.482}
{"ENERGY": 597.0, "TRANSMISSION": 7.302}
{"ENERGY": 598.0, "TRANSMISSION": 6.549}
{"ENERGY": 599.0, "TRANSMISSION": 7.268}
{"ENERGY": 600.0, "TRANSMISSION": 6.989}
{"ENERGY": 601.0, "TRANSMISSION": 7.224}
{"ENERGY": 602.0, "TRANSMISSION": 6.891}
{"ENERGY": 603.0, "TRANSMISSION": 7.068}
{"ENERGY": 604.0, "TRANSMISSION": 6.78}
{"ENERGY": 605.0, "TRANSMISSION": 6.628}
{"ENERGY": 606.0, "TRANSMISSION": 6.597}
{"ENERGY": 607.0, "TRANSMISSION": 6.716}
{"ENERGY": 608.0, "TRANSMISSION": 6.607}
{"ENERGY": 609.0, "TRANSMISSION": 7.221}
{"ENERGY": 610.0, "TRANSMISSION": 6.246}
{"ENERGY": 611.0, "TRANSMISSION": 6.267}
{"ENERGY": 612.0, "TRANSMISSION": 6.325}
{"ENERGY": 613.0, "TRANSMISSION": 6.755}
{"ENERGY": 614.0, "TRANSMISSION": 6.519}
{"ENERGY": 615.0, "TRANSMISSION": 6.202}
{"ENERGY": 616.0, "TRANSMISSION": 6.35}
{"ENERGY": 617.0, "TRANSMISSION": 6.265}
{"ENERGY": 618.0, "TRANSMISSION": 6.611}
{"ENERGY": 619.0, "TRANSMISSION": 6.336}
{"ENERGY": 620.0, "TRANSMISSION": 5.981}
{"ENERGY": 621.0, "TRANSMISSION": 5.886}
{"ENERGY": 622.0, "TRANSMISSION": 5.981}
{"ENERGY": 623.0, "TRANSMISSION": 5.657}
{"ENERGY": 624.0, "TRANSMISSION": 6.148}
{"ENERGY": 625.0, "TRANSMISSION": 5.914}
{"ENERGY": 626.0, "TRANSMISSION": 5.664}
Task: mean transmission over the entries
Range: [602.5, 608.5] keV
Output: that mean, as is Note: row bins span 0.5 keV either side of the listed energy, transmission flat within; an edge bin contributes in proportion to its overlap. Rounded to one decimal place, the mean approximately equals 6.7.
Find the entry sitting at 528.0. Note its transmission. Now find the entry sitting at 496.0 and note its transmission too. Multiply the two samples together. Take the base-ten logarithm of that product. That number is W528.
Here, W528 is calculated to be 1.58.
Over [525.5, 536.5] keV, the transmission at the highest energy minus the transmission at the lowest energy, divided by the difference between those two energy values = 0.074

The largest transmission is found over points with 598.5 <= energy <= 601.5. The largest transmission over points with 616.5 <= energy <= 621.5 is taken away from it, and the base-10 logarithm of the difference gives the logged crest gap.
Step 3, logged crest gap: -0.18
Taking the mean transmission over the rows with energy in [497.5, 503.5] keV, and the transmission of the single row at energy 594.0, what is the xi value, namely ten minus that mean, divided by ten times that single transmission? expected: 0.055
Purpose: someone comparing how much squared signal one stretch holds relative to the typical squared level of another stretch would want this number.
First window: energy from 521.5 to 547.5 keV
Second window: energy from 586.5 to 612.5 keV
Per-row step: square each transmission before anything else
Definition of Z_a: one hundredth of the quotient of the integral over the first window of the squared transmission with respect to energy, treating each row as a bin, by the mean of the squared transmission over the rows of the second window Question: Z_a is 0.260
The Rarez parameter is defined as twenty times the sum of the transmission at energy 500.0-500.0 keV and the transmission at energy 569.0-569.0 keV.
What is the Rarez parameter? 269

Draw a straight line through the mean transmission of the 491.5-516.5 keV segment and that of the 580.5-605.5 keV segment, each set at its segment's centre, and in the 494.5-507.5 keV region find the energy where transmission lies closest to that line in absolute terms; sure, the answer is 496.0 keV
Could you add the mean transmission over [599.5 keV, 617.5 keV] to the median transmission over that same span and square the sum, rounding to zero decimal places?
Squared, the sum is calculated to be 176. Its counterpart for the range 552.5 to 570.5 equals 232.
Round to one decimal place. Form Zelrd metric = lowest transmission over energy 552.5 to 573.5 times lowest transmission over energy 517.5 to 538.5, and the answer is 40.7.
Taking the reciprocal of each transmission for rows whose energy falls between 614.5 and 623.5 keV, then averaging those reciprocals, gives 0.163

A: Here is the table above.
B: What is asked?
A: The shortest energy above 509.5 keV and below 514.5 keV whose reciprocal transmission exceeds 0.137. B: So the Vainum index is 510.0 keV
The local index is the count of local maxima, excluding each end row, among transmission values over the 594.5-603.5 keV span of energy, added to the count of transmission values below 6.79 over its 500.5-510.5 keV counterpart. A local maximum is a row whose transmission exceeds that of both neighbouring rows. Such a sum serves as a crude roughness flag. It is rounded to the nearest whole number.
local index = 13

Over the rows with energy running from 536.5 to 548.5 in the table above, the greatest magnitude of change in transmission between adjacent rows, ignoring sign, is 1.11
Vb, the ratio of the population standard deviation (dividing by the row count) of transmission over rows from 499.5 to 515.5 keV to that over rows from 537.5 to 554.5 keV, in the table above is 0.80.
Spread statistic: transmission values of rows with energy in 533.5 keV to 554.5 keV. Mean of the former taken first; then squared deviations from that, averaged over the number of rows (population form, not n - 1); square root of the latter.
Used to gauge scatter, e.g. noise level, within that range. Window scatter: 0.34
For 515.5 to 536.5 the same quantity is 0.50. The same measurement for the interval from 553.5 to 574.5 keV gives 0.42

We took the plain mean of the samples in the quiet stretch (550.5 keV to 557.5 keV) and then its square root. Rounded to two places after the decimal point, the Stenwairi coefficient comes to 2.76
